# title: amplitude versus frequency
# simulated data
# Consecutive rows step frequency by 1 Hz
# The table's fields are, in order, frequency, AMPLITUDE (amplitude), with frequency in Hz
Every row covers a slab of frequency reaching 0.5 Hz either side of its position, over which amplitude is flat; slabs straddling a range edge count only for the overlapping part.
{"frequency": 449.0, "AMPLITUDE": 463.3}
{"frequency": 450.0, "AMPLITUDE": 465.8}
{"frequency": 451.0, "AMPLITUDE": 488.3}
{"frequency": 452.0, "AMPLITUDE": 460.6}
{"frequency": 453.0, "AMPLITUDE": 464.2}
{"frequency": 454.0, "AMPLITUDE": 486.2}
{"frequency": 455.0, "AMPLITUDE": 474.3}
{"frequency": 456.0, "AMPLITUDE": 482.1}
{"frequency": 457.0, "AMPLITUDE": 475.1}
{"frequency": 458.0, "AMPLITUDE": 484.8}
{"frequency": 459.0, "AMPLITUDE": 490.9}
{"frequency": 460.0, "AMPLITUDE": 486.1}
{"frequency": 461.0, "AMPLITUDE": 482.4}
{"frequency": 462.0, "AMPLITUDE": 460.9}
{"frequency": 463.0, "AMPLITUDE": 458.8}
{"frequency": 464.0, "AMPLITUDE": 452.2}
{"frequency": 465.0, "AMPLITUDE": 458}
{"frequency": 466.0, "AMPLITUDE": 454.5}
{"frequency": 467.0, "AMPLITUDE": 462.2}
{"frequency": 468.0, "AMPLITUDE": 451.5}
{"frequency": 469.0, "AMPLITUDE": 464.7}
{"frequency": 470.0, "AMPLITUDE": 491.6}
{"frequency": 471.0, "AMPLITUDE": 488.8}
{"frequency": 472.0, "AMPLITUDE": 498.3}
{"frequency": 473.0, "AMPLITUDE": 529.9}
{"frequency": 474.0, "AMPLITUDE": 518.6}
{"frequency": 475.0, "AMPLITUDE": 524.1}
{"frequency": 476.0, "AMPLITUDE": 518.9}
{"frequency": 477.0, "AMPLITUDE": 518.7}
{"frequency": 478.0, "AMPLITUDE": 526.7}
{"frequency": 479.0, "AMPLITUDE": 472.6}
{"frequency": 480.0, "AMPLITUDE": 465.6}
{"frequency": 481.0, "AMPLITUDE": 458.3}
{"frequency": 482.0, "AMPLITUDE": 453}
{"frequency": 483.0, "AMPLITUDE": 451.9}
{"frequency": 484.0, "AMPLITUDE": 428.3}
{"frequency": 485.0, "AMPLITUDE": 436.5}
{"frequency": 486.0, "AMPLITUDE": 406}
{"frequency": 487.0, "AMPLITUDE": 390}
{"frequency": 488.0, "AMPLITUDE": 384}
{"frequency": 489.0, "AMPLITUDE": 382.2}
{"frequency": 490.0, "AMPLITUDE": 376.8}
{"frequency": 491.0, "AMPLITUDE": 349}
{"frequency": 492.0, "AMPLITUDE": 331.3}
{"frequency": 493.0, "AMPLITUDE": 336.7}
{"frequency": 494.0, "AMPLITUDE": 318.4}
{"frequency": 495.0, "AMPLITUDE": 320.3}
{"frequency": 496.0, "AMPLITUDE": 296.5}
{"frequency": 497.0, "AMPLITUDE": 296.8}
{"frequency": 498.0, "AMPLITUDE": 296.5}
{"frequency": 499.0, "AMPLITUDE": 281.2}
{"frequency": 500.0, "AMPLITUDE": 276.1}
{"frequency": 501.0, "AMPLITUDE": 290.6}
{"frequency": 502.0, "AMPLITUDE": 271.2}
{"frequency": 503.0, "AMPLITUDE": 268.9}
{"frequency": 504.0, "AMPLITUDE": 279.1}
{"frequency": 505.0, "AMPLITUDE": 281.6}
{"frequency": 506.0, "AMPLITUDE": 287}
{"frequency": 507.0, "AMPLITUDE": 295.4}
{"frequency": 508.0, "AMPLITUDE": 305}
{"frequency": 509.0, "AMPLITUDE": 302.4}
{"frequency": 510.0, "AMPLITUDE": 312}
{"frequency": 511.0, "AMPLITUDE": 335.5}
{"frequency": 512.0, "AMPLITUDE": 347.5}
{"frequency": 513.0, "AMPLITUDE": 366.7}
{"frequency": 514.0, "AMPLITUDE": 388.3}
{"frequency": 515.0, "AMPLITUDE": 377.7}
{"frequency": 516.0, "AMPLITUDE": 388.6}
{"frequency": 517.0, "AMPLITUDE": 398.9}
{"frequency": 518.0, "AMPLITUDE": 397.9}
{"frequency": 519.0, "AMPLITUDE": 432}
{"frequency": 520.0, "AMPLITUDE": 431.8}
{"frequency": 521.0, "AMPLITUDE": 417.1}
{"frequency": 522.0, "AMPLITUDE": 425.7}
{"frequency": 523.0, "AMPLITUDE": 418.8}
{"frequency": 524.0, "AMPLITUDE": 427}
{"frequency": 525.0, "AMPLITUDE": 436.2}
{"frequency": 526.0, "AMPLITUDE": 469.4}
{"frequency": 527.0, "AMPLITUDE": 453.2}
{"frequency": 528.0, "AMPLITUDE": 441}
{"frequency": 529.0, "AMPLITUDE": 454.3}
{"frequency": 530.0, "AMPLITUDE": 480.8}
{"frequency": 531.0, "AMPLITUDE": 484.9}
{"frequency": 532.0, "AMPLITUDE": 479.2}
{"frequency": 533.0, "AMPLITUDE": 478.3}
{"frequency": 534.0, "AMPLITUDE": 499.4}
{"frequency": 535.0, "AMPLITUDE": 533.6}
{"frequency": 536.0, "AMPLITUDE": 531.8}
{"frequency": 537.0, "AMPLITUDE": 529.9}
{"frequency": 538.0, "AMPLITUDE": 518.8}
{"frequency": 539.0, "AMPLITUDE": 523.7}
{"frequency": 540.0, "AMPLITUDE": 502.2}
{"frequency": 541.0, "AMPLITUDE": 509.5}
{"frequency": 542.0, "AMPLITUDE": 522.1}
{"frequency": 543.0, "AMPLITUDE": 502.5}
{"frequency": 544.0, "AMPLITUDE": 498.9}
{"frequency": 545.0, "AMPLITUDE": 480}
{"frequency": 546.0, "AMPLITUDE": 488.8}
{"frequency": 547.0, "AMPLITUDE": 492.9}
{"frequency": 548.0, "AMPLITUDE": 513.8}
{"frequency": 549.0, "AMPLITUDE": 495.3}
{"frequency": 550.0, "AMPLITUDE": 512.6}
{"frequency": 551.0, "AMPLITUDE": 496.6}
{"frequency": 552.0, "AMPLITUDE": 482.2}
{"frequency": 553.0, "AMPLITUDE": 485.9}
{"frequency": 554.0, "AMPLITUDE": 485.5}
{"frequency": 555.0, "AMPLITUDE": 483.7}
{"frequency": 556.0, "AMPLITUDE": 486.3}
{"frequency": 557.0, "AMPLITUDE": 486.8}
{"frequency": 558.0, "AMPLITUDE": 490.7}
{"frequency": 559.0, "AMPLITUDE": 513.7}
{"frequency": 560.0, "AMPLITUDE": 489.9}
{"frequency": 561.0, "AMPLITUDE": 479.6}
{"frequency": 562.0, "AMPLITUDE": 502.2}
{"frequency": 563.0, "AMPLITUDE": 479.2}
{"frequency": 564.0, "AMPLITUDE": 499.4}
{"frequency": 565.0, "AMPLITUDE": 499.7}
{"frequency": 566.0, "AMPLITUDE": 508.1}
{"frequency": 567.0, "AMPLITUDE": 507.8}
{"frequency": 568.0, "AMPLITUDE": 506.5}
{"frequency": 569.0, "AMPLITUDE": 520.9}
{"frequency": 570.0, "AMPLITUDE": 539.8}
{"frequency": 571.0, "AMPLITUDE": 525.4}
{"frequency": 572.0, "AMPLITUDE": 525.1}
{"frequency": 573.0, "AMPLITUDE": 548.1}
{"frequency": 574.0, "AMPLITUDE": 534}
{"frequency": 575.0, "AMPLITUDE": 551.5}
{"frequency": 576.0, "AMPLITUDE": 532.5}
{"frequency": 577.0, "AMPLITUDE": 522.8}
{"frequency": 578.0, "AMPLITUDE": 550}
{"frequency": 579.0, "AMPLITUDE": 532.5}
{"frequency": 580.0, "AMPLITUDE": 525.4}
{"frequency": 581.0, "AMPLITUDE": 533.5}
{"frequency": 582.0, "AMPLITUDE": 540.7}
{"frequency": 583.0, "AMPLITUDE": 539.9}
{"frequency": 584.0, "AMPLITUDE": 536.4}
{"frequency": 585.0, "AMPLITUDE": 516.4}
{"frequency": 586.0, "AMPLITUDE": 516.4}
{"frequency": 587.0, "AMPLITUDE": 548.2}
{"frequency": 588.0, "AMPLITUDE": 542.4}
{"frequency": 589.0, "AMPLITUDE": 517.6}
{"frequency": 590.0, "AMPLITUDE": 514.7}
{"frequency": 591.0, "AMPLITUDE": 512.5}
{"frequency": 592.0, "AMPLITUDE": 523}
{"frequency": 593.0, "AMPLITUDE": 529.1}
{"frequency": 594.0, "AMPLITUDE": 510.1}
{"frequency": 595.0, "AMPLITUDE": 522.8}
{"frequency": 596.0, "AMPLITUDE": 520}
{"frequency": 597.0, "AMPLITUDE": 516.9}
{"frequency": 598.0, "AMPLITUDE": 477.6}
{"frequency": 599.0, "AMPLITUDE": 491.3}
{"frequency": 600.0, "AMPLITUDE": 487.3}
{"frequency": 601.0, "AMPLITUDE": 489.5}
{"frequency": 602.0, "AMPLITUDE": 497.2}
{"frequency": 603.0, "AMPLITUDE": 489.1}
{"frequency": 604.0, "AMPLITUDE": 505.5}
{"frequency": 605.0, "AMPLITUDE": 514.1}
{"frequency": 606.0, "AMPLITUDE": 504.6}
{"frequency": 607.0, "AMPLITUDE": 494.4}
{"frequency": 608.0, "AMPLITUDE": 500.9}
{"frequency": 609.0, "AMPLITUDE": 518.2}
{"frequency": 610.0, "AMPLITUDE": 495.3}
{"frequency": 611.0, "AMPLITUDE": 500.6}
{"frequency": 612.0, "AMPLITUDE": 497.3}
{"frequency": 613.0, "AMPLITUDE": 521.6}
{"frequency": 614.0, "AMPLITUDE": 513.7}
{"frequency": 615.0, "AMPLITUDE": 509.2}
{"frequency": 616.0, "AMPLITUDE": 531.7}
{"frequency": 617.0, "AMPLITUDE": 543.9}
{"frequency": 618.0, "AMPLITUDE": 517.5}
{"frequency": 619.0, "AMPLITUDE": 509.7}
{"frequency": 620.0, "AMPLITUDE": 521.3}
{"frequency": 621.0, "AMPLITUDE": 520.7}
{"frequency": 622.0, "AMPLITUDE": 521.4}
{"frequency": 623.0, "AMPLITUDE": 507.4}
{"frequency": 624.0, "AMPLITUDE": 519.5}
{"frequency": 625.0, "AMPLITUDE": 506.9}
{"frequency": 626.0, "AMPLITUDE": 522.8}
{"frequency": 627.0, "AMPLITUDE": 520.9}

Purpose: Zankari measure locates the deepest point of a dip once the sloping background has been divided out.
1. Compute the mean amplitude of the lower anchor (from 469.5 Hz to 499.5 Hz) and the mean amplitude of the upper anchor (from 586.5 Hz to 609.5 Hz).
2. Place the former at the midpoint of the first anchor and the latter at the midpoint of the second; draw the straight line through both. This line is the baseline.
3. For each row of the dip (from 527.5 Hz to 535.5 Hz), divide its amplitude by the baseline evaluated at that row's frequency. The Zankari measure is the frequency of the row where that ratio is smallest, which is 528.0 Hz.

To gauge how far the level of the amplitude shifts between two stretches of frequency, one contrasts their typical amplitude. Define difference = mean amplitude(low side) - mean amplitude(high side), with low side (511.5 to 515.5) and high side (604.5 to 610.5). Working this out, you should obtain -135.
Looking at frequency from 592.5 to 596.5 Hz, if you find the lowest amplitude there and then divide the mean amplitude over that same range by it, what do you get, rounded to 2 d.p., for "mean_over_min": 1.02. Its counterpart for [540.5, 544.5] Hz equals 1.02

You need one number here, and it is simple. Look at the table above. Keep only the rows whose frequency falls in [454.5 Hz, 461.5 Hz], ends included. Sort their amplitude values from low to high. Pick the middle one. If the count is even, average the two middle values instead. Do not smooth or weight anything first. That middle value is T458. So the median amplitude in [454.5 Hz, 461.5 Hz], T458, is 482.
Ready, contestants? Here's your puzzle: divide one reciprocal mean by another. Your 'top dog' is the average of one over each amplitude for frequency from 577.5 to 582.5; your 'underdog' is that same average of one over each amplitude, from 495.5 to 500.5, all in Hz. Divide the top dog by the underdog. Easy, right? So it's 0.54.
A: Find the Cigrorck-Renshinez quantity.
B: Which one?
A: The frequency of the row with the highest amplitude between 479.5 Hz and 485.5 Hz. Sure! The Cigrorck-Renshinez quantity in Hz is 480.0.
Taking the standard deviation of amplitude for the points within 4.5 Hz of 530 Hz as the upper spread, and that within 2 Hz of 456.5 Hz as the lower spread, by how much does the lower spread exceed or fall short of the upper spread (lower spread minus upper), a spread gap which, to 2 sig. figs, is -13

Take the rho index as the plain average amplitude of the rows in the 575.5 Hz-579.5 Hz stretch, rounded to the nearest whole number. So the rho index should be 534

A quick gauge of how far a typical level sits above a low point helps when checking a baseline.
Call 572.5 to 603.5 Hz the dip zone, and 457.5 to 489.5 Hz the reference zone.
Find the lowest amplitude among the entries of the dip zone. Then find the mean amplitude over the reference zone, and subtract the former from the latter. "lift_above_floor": -10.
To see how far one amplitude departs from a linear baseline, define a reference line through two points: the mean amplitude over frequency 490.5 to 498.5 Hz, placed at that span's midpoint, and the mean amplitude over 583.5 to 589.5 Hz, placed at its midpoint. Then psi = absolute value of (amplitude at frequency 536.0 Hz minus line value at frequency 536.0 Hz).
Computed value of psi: 118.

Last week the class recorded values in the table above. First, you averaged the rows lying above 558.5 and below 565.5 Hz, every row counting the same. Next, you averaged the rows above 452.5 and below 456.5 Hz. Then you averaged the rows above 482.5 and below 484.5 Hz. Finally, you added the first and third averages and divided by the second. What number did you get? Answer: 1.96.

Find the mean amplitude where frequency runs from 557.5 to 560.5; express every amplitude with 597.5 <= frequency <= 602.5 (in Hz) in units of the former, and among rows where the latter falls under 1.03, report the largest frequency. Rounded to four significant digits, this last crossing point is 602.0 Hz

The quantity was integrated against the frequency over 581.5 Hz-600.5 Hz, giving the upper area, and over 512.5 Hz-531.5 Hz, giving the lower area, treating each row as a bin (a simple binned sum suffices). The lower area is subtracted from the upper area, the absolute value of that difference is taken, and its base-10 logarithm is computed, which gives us 3.25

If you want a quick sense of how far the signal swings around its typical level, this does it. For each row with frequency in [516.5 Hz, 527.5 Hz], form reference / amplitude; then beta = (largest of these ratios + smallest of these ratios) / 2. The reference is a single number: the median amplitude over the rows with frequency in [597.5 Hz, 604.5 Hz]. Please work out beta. 1.14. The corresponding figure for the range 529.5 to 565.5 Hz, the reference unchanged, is 0.97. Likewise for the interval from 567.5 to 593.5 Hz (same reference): 0.93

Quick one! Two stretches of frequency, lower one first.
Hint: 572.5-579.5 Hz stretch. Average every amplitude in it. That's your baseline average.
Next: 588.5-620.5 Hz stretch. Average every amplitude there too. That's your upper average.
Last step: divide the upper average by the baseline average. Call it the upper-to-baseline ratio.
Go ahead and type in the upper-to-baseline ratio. 0.95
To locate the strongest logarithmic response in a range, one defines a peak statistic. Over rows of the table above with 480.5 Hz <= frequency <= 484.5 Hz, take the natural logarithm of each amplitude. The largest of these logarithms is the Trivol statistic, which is 6.13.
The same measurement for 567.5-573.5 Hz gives 6.31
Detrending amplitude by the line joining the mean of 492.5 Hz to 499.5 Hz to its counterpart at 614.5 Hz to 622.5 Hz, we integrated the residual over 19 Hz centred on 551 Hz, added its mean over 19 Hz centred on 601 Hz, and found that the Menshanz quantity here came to 1759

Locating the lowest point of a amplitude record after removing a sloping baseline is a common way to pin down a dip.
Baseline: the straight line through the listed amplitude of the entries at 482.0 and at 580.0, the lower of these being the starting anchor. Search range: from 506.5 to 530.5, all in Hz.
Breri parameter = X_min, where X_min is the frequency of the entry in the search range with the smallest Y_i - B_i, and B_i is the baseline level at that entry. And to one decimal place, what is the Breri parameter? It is 507.0 Hz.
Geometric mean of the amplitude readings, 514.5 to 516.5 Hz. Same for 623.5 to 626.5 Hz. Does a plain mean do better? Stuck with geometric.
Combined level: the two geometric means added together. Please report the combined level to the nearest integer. 899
